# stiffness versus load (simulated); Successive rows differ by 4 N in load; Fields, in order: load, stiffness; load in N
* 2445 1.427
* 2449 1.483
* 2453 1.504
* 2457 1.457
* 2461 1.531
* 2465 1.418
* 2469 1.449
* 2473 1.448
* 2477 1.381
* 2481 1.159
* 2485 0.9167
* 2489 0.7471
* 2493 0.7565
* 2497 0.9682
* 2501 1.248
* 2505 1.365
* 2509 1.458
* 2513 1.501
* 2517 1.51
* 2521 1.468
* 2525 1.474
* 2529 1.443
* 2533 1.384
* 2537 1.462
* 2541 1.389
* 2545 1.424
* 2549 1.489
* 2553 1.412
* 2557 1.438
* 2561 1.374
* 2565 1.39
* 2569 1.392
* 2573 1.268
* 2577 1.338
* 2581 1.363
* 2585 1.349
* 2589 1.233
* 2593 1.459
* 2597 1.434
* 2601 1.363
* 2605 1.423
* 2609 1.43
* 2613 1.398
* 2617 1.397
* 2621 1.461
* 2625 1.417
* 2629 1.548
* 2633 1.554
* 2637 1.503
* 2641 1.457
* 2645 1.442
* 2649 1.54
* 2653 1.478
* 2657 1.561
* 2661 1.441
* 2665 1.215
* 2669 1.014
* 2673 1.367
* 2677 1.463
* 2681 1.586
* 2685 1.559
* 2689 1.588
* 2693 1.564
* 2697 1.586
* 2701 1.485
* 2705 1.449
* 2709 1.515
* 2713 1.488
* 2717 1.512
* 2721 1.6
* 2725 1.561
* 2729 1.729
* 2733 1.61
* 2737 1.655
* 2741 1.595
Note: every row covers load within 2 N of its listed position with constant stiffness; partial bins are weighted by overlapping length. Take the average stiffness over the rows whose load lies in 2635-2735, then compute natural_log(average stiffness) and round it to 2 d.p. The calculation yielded 0.40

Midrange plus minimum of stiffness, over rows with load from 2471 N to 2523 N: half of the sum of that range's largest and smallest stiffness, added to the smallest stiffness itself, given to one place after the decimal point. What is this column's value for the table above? 1.9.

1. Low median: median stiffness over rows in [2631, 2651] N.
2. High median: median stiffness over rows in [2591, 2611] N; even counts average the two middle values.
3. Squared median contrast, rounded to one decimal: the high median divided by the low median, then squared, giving 0.9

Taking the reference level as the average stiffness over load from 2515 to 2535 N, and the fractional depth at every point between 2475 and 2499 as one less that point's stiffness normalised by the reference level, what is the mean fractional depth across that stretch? 0.32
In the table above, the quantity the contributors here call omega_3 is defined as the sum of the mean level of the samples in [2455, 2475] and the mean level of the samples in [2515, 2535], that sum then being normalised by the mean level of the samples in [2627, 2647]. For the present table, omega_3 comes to 1.94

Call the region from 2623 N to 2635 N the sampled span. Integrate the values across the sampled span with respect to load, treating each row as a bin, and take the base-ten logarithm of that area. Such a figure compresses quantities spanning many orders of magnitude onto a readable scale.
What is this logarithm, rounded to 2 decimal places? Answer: 1.26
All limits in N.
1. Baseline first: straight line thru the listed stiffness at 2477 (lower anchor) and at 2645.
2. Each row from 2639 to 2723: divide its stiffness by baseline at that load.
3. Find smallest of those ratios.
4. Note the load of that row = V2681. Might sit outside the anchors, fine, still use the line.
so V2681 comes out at 2669 N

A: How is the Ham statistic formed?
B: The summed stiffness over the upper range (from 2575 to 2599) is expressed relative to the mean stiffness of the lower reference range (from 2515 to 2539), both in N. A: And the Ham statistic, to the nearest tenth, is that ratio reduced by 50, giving -44.4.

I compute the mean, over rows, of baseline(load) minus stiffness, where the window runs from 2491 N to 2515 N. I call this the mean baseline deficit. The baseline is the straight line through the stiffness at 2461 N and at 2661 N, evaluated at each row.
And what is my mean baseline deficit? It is 0.3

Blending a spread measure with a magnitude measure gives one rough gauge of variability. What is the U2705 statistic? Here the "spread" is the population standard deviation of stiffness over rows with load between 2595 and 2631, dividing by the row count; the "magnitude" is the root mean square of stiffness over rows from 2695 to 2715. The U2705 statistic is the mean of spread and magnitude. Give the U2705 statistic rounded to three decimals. 0.777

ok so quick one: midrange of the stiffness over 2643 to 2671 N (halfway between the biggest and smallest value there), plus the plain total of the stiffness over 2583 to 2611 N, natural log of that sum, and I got 2.40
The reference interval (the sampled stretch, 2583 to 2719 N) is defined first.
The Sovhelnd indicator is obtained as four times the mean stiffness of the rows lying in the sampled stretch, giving 5.80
